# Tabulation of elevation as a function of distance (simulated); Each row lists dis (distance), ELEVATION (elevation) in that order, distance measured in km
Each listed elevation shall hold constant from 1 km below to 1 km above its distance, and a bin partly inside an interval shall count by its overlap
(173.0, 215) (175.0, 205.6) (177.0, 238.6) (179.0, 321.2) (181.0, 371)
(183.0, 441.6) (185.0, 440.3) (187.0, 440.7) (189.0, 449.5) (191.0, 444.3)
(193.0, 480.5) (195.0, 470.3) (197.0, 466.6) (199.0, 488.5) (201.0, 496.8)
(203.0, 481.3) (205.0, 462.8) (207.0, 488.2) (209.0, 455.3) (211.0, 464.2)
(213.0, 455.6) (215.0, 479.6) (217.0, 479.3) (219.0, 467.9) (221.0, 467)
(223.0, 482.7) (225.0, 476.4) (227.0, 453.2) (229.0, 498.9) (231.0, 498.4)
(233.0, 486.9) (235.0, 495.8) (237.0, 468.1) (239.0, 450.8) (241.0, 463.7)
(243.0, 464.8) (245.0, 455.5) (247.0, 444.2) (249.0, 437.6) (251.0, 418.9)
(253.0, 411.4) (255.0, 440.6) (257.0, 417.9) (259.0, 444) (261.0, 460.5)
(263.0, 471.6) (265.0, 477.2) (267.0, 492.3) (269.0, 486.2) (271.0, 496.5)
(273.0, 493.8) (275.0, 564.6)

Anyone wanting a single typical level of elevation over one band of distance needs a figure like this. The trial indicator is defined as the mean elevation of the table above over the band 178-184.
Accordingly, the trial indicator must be 378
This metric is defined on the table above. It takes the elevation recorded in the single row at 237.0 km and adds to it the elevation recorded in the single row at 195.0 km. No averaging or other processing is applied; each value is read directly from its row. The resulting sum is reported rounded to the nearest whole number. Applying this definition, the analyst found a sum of 938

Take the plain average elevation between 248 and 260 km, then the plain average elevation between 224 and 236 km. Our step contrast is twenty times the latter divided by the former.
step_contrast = 22.6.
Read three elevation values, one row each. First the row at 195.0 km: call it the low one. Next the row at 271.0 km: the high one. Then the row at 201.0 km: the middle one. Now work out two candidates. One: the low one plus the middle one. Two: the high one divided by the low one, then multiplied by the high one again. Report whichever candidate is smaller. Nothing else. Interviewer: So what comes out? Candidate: 524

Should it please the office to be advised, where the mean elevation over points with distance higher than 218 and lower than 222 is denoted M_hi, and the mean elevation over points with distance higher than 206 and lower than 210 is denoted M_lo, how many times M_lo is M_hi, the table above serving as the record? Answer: 0.99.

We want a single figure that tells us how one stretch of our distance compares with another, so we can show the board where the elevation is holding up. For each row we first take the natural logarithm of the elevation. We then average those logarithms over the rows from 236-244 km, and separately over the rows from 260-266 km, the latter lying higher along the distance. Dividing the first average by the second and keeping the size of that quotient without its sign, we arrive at 1.00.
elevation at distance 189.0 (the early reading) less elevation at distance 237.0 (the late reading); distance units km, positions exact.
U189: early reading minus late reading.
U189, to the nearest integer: -19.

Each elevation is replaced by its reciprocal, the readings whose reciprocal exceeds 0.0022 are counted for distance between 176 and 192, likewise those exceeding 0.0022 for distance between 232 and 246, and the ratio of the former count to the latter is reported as 8.0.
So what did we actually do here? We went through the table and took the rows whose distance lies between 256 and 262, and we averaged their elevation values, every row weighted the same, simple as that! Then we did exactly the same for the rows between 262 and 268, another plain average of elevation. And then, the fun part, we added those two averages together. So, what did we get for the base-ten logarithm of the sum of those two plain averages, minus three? -0.036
